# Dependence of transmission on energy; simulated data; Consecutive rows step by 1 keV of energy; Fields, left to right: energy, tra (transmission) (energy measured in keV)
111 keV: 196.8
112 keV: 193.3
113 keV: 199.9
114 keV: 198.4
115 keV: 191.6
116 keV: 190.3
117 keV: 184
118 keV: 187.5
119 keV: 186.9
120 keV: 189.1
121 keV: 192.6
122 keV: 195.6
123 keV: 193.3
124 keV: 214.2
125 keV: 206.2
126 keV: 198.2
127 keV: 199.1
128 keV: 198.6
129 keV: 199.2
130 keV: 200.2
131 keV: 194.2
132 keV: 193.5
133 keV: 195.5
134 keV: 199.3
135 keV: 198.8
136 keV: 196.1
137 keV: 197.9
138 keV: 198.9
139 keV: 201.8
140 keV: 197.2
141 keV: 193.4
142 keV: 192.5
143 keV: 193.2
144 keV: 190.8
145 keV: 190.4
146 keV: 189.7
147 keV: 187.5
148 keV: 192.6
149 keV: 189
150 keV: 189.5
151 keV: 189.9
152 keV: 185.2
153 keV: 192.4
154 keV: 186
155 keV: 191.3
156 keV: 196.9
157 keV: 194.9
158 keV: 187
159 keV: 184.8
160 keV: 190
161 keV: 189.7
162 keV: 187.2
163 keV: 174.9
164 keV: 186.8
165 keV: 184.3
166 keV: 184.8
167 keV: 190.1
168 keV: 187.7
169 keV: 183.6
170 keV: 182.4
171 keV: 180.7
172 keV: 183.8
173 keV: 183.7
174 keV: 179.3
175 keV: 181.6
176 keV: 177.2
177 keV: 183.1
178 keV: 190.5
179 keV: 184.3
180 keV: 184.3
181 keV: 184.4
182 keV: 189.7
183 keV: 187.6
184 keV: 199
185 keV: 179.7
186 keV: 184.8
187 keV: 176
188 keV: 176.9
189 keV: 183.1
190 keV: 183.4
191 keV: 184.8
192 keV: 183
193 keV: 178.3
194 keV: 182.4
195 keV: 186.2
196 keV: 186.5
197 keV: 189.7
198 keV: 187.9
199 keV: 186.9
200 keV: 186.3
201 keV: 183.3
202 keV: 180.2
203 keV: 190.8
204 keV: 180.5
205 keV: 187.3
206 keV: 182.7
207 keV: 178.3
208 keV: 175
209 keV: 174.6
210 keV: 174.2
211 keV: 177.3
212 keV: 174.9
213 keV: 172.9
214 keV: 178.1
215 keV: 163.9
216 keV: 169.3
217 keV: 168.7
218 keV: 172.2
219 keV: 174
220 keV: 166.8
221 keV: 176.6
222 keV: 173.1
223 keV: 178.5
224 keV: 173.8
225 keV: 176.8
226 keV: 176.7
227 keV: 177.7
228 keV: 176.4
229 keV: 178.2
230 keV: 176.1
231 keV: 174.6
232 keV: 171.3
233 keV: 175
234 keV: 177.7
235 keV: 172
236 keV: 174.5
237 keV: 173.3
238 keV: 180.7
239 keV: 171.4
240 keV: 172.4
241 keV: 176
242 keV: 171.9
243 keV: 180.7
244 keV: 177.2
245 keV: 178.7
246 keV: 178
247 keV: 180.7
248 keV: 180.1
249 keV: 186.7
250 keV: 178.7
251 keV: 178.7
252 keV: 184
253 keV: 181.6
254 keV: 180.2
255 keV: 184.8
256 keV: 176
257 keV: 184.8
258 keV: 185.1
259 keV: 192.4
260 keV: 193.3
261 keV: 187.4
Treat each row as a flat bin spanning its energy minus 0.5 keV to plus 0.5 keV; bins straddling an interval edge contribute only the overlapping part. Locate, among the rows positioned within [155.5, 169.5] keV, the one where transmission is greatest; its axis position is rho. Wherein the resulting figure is 156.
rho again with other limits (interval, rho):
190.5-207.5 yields 203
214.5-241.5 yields 238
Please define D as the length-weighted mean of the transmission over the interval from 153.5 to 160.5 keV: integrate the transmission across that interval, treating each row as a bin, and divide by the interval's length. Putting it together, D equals 190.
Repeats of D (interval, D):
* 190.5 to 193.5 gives 182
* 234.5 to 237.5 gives 173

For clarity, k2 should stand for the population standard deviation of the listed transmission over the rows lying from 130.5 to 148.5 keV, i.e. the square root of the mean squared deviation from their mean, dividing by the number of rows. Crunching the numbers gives 3.7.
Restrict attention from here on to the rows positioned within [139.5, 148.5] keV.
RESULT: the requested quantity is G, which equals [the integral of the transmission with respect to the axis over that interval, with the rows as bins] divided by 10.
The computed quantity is 173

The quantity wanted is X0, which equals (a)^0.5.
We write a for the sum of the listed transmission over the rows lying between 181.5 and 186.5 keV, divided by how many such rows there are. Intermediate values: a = 188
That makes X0 13.72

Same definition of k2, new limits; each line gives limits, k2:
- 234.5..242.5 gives 2.9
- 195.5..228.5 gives 6.6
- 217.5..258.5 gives 4.3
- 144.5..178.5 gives 4.8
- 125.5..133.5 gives 2.4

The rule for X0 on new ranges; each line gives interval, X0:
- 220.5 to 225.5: 13.26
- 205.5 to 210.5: 13.30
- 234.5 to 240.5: 13.19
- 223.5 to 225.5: 13.24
